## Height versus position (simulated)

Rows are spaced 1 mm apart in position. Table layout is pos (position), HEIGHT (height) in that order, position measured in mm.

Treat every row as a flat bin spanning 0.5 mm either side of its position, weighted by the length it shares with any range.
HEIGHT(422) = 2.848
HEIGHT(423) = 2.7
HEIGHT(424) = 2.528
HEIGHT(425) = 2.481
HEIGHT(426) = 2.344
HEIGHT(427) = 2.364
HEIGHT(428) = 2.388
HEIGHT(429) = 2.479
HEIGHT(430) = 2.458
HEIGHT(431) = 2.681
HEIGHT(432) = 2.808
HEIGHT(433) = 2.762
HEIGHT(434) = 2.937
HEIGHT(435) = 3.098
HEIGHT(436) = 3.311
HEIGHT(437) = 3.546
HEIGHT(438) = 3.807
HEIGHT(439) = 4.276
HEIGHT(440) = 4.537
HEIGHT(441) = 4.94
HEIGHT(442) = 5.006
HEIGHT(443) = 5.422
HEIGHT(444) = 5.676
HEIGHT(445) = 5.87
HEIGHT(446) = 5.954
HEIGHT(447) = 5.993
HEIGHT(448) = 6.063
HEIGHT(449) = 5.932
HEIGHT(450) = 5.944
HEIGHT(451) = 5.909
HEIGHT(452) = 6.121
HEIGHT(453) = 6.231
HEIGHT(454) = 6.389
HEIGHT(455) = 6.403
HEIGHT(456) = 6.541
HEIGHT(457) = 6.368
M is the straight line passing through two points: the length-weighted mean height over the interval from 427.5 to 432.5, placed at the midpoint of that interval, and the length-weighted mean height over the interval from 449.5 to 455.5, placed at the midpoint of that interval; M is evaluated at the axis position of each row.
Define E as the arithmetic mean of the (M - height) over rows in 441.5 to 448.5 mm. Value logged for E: -0.7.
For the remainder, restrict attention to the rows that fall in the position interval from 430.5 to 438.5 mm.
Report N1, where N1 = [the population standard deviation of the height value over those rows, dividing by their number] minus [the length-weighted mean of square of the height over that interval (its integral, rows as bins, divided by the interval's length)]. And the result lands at -9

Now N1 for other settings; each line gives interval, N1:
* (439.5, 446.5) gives -28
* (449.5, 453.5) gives -37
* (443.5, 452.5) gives -35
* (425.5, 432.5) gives -6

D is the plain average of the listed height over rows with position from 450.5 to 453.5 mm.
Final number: 6.1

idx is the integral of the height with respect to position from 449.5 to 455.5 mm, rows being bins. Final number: 37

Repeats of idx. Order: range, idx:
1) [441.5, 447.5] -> 34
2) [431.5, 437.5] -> 18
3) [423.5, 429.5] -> 15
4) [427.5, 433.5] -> 16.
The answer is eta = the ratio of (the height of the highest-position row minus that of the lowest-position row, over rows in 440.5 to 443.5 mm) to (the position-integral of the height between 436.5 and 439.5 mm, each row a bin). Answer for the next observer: 0.041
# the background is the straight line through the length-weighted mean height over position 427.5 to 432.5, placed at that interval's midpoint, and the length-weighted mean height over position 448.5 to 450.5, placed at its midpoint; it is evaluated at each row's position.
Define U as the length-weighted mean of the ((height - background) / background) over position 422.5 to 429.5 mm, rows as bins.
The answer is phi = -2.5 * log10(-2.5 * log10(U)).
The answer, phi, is -0.06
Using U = 0.38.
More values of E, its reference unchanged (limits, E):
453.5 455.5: 0.1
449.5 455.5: 0.0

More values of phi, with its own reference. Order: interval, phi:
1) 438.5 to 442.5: -1.15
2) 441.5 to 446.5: -0.91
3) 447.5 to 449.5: -1.35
